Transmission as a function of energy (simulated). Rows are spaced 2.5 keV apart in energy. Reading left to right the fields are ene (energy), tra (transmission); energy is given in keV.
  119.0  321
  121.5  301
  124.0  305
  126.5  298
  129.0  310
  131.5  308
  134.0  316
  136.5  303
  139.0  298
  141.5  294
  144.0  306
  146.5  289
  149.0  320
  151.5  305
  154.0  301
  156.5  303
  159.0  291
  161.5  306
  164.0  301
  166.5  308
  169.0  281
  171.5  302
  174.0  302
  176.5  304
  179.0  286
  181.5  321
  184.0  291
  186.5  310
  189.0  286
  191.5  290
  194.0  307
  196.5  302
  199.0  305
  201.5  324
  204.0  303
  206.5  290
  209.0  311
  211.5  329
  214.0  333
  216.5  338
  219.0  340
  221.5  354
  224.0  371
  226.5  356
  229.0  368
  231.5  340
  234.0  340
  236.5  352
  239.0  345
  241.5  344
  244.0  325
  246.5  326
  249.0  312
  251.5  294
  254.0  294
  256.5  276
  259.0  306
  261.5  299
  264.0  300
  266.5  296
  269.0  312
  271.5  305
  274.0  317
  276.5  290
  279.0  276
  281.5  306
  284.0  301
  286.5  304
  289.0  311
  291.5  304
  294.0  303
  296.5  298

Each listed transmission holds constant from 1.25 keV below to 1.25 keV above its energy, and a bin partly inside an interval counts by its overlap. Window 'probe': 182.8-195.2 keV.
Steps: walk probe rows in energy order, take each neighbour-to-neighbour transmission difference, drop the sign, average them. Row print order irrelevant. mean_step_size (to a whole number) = 16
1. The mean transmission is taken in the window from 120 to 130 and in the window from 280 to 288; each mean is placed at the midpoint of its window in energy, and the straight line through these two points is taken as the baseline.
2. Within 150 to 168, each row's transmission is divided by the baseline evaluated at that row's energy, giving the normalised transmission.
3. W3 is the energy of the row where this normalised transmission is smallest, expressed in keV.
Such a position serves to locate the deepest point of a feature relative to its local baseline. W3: 159.0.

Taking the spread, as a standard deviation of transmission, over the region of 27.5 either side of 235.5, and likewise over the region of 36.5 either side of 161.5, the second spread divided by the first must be 0.39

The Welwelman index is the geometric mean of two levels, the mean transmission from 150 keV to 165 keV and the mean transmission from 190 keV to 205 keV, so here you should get 303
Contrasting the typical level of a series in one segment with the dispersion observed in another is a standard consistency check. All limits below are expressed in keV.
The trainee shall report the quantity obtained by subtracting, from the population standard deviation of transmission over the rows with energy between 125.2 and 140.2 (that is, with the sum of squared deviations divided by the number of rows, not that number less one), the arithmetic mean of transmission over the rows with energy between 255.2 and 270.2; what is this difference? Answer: -292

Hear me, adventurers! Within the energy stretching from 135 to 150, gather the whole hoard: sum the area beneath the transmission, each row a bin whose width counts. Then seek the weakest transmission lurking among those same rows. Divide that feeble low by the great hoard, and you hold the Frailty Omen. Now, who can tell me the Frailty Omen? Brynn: 0.064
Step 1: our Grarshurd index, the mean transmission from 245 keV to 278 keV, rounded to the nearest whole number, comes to 302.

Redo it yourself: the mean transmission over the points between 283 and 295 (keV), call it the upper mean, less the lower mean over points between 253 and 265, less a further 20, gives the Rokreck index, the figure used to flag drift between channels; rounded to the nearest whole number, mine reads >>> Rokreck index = -10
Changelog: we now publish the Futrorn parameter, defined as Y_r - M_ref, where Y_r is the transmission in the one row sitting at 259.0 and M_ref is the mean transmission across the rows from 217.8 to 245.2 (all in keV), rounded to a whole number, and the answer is -43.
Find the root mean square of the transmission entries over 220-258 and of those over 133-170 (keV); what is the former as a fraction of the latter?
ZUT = 1.11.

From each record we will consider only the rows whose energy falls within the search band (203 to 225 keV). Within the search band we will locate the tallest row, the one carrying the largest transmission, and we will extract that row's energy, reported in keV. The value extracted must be 224.0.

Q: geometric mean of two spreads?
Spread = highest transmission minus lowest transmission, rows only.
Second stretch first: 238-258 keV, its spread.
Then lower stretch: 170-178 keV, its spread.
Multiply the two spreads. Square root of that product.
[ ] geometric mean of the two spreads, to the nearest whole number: 12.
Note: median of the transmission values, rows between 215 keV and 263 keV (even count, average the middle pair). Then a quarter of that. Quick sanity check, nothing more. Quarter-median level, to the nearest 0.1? 85.0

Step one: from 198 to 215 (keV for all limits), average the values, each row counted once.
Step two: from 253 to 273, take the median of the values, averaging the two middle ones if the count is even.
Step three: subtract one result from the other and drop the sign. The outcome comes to 14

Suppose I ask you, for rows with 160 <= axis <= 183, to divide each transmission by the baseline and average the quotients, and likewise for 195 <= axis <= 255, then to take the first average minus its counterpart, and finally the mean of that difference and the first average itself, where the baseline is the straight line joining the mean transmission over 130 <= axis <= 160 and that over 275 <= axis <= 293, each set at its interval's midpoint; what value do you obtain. 0.45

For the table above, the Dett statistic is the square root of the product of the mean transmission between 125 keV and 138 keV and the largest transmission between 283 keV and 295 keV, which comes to 309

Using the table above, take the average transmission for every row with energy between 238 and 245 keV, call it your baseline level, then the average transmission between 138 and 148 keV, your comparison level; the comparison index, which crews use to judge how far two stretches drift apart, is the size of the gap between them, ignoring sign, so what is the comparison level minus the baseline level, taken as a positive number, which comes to 41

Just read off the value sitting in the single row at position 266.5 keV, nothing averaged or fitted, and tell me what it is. 296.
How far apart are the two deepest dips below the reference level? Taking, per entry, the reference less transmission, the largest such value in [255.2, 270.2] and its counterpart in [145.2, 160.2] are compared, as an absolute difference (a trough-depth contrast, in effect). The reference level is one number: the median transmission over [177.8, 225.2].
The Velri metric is 13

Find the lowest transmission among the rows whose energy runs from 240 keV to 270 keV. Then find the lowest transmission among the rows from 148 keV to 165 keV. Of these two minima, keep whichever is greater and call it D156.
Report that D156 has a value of 291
